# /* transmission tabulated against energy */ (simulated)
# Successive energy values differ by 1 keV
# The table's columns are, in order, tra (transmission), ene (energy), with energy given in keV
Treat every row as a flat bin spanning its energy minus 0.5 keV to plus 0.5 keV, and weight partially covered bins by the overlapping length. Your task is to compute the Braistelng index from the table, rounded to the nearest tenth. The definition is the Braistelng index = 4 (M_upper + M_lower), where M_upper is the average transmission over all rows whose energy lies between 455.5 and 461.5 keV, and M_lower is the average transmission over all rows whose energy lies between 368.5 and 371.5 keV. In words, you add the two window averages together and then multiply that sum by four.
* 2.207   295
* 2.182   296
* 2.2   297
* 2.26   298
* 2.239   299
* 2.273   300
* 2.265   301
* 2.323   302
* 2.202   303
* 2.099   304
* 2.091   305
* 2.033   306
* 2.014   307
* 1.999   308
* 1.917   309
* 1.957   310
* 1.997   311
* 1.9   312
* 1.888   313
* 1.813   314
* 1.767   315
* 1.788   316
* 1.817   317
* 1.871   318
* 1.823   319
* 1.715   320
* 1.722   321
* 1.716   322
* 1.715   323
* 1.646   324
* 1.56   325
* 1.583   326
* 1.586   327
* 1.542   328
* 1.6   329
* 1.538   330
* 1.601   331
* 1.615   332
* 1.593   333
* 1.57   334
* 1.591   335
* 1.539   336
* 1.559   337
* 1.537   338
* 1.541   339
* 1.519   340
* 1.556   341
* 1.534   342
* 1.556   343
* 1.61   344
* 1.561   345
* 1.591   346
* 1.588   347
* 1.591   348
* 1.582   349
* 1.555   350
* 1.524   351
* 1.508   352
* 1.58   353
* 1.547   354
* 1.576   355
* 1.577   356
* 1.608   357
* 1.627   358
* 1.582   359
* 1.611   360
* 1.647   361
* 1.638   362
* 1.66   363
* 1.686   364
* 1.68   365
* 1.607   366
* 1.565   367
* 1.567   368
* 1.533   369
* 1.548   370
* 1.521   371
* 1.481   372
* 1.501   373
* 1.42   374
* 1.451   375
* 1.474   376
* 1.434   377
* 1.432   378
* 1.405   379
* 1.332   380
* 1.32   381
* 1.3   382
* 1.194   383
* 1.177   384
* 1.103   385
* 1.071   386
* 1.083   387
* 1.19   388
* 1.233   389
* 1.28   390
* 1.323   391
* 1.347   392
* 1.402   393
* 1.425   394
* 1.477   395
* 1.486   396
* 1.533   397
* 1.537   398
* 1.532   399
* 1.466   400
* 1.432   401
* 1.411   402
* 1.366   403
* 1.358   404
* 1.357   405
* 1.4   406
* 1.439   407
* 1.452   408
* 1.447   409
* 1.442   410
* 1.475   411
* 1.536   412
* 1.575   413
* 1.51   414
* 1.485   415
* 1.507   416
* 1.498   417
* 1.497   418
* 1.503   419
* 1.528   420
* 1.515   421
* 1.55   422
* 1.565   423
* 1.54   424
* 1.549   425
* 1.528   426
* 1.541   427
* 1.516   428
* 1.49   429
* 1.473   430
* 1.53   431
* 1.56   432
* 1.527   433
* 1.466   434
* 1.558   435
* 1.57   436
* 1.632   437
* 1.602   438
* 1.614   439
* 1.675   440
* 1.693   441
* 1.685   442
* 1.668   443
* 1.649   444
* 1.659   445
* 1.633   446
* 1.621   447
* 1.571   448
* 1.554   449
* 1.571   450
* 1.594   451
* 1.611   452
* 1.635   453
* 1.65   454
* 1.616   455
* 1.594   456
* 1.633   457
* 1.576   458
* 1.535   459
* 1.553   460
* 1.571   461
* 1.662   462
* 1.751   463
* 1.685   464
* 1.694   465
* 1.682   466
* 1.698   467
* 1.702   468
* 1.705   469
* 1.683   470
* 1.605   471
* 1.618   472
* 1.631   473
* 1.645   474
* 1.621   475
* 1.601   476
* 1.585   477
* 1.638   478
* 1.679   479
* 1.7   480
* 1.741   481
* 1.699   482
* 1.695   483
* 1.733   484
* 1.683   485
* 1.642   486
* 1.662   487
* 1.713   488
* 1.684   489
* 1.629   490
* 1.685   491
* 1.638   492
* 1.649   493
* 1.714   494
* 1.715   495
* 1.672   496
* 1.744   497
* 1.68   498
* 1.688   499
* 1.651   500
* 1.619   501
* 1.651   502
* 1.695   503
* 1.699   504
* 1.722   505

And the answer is 12.4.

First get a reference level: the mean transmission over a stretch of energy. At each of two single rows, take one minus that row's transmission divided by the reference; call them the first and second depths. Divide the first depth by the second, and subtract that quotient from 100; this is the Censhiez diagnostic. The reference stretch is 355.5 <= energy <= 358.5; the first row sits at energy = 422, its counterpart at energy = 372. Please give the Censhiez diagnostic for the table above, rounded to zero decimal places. 100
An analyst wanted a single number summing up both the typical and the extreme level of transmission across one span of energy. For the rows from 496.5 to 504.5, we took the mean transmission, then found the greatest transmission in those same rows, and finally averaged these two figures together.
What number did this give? 1.71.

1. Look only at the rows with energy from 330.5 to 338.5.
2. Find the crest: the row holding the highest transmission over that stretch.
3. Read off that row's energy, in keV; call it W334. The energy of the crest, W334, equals 332 keV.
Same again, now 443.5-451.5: 445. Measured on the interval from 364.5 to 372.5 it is 365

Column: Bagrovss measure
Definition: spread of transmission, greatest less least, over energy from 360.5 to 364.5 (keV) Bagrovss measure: 0.048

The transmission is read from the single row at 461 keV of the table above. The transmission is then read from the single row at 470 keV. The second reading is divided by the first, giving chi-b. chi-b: 1.07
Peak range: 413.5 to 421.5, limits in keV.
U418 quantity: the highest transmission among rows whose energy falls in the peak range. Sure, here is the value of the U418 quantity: 1.528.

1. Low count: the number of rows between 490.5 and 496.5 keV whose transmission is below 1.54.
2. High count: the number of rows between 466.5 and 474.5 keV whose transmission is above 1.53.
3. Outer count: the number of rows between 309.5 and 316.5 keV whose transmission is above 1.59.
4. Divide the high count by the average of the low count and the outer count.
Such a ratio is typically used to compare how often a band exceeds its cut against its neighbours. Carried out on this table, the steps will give 2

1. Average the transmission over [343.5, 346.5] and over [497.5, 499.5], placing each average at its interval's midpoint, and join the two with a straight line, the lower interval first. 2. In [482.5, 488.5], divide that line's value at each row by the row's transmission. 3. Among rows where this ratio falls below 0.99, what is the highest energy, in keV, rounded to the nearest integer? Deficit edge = 488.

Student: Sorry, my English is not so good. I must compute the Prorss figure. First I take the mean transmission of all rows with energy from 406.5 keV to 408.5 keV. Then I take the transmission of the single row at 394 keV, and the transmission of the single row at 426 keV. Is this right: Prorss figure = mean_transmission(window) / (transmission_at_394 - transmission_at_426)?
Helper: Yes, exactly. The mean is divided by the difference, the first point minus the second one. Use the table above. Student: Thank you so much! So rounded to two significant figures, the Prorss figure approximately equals -14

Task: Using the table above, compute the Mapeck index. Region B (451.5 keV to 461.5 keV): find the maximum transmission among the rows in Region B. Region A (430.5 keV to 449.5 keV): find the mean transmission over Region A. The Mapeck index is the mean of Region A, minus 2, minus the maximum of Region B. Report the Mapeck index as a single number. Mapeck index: -2.05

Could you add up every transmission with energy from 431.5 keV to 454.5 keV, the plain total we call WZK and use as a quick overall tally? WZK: 37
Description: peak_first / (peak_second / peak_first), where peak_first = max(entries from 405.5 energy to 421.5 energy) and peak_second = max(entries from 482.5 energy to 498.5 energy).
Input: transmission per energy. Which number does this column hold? 1.4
